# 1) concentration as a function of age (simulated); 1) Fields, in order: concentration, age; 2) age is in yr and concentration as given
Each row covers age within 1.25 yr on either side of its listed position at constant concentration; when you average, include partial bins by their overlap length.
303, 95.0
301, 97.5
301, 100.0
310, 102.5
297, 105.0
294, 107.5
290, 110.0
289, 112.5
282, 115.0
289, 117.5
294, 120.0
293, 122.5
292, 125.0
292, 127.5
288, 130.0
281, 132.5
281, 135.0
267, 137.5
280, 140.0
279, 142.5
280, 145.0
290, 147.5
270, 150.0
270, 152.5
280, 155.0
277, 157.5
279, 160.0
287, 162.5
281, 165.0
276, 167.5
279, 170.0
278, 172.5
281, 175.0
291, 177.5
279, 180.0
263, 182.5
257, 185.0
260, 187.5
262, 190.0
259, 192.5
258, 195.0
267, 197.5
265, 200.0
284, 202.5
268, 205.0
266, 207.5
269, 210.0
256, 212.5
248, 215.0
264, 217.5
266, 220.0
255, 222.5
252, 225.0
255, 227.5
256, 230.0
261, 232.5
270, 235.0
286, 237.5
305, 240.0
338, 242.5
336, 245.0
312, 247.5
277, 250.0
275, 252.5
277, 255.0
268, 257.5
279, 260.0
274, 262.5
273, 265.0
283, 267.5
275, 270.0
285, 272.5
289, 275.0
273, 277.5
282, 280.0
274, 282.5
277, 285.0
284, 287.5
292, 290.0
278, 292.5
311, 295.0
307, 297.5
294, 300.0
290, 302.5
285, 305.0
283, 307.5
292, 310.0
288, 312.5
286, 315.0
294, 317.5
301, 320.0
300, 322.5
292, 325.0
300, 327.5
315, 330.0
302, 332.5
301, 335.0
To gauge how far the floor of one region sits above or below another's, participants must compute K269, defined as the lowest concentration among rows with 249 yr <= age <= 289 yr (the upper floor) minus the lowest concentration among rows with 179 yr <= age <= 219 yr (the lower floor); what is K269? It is 20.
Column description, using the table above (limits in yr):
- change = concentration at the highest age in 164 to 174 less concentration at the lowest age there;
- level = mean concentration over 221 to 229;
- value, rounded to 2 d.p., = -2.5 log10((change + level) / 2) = -5.25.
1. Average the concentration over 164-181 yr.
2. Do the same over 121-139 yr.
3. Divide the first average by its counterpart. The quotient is 0.99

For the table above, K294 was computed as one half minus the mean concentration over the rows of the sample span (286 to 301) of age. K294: -294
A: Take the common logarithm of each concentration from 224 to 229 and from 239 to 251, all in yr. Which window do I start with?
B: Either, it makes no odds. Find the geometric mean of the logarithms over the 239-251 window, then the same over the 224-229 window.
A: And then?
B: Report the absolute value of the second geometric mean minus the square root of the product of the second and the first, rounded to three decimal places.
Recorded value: 0.045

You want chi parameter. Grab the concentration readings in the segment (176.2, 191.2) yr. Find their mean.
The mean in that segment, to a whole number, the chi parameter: 269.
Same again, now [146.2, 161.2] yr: 278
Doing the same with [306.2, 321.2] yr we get 291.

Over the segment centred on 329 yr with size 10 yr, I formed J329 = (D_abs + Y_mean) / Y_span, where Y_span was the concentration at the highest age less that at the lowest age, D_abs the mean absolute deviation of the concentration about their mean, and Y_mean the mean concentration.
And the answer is 31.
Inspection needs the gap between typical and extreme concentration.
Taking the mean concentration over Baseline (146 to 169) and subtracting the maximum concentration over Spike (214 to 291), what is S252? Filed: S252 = -59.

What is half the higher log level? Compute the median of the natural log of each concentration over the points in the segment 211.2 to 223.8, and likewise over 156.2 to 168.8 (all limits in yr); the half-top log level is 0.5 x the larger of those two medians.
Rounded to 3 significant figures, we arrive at 2.82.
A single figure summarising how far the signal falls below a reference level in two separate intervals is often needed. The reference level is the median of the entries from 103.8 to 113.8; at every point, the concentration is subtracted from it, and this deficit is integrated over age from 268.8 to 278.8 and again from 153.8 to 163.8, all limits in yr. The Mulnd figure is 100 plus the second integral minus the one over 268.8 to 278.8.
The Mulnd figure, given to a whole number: 98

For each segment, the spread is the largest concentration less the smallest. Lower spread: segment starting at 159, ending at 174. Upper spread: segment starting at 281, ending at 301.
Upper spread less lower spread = 26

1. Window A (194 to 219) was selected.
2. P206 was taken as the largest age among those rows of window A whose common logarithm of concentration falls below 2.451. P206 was 217.5 yr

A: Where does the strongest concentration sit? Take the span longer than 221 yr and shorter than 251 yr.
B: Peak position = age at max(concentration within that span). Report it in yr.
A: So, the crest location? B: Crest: 242.5 yr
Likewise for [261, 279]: 275.0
